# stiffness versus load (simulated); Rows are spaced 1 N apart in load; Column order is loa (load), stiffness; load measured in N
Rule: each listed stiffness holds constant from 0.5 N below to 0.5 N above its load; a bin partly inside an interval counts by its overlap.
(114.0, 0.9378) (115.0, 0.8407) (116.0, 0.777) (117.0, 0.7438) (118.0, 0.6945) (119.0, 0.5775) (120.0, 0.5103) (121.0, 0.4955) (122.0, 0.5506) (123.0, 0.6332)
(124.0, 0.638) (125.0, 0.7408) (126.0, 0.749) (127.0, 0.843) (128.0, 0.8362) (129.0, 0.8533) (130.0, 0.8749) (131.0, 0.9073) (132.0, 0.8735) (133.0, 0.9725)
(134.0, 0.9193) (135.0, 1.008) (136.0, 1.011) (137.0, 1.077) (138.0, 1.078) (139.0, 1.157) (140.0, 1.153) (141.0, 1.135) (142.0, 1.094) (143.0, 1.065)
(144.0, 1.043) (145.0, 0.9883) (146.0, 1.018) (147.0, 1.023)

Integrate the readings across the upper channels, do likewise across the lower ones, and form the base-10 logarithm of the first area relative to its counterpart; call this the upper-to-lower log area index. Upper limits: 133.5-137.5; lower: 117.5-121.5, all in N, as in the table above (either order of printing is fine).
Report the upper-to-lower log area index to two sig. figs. 0.25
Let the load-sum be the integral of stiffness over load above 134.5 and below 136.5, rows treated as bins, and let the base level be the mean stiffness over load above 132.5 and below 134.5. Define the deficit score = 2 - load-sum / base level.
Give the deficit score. -0.13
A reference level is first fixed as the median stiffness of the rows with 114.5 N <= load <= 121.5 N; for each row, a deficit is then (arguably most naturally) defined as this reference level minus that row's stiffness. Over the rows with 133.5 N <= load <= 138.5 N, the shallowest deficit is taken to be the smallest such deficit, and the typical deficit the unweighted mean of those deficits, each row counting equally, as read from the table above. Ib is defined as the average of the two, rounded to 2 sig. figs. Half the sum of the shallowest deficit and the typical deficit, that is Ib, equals -0.35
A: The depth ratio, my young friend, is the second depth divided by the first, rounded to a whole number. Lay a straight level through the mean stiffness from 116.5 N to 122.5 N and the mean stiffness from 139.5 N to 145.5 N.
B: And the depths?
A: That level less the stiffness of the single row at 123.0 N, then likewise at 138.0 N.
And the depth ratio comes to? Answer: -3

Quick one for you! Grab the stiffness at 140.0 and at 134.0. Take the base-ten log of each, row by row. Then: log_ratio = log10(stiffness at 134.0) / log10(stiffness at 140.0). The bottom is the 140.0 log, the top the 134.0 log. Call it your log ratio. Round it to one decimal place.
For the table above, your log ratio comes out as -0.6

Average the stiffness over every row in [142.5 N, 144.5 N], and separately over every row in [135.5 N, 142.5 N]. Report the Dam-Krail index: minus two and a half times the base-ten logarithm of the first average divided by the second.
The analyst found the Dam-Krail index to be 0.05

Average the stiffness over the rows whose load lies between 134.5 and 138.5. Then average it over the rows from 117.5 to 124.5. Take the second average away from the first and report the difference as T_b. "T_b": 0.46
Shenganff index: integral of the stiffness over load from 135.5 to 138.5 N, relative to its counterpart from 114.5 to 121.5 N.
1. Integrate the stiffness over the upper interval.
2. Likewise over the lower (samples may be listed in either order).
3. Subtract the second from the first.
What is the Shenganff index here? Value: -1.5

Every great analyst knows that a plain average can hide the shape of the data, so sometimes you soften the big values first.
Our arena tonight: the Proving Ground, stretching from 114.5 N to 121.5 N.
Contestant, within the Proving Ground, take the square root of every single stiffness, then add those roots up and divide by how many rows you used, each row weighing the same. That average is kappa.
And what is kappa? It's 0.81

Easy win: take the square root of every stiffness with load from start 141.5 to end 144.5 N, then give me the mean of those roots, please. 1.03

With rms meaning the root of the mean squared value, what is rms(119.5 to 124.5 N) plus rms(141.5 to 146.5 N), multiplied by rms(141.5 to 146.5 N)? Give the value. 1.7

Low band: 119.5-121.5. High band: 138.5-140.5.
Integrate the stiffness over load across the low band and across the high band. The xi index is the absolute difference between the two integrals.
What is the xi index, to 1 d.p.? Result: 1.3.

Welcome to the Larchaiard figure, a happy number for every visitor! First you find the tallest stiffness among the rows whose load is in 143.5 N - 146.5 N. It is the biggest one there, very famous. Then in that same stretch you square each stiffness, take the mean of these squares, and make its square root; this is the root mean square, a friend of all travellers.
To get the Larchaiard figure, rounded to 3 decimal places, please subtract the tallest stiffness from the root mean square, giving -0.026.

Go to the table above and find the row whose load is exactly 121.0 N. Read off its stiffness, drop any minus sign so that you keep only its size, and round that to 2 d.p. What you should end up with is 0.50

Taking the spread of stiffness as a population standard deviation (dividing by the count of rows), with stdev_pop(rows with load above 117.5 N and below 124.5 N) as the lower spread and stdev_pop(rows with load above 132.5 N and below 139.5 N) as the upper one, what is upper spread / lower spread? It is 1.1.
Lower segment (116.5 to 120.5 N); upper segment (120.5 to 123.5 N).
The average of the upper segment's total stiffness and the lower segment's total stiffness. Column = 2.1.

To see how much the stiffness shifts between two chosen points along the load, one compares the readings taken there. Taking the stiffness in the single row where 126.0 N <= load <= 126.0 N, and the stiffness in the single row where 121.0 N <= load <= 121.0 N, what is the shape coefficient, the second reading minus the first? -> -0.25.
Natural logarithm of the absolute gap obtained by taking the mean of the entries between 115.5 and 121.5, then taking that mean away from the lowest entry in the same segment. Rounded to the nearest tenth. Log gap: -2.0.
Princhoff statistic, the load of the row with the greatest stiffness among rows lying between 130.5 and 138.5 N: 138.0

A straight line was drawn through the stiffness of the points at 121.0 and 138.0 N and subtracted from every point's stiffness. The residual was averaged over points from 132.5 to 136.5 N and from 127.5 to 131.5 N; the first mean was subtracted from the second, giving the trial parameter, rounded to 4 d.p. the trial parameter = 0.0615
